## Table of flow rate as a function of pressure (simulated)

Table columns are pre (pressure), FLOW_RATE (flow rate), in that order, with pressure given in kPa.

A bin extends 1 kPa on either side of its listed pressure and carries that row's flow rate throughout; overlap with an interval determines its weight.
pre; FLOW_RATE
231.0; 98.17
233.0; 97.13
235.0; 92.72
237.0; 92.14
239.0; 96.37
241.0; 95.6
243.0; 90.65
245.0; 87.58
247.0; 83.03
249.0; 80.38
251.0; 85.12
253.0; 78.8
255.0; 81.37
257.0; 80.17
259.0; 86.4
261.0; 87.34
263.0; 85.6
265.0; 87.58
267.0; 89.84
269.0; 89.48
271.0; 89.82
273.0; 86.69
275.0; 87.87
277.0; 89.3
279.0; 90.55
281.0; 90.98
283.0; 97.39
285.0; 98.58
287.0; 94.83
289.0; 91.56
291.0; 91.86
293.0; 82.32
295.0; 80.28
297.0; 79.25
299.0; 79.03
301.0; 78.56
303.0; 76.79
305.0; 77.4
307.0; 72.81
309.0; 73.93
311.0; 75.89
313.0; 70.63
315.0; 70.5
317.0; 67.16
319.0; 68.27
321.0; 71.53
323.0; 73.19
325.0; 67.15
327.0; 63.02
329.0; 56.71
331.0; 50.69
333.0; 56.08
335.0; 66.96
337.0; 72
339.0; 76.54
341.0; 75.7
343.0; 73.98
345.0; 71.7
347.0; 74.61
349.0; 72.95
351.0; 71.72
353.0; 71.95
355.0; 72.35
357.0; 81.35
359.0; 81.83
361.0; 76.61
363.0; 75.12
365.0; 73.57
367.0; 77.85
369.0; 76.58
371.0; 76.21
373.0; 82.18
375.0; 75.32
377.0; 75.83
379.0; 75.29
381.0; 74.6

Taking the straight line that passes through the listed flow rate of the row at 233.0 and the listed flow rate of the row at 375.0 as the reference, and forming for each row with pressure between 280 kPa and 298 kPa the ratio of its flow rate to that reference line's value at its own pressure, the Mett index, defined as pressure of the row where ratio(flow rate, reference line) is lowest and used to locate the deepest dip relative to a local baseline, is 297.0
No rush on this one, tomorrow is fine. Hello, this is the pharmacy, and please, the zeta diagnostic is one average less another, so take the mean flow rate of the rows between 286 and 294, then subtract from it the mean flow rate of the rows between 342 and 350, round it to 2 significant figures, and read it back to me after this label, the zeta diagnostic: 17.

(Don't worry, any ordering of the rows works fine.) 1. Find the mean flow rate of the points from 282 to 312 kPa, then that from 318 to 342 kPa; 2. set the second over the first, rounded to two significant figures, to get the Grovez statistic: 0.80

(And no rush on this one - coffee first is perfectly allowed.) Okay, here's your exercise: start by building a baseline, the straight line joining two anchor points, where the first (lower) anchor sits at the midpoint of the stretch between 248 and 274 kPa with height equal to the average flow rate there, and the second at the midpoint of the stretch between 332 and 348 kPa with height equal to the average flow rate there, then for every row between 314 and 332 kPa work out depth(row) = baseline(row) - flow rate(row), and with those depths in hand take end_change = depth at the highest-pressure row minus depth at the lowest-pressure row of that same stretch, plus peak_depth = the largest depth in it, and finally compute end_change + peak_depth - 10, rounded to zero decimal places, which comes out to 29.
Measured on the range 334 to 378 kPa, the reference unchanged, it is -22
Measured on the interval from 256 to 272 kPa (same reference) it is -16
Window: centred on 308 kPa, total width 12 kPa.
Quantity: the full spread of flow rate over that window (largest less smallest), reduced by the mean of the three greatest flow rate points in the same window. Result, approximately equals -70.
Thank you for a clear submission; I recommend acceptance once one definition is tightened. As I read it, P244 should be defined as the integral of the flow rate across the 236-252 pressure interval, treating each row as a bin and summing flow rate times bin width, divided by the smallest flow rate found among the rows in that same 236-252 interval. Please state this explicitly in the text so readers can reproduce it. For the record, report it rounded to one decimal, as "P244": 17.7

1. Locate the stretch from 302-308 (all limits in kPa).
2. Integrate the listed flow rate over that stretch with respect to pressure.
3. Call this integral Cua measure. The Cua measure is 454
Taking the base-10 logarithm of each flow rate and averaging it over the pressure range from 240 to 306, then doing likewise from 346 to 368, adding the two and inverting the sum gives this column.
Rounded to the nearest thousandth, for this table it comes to 0.262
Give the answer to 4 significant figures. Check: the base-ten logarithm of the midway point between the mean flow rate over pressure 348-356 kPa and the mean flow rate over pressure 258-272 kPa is 1.904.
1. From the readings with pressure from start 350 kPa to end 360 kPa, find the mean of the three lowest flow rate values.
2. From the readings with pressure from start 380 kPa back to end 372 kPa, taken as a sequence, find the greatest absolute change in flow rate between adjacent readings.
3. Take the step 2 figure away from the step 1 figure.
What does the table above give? 65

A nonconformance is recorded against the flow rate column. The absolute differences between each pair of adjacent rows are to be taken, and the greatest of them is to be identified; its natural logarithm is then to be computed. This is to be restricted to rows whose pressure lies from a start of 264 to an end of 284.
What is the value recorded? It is 1.86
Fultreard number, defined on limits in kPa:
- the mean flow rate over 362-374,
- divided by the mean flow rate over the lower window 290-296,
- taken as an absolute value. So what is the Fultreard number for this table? 0.91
